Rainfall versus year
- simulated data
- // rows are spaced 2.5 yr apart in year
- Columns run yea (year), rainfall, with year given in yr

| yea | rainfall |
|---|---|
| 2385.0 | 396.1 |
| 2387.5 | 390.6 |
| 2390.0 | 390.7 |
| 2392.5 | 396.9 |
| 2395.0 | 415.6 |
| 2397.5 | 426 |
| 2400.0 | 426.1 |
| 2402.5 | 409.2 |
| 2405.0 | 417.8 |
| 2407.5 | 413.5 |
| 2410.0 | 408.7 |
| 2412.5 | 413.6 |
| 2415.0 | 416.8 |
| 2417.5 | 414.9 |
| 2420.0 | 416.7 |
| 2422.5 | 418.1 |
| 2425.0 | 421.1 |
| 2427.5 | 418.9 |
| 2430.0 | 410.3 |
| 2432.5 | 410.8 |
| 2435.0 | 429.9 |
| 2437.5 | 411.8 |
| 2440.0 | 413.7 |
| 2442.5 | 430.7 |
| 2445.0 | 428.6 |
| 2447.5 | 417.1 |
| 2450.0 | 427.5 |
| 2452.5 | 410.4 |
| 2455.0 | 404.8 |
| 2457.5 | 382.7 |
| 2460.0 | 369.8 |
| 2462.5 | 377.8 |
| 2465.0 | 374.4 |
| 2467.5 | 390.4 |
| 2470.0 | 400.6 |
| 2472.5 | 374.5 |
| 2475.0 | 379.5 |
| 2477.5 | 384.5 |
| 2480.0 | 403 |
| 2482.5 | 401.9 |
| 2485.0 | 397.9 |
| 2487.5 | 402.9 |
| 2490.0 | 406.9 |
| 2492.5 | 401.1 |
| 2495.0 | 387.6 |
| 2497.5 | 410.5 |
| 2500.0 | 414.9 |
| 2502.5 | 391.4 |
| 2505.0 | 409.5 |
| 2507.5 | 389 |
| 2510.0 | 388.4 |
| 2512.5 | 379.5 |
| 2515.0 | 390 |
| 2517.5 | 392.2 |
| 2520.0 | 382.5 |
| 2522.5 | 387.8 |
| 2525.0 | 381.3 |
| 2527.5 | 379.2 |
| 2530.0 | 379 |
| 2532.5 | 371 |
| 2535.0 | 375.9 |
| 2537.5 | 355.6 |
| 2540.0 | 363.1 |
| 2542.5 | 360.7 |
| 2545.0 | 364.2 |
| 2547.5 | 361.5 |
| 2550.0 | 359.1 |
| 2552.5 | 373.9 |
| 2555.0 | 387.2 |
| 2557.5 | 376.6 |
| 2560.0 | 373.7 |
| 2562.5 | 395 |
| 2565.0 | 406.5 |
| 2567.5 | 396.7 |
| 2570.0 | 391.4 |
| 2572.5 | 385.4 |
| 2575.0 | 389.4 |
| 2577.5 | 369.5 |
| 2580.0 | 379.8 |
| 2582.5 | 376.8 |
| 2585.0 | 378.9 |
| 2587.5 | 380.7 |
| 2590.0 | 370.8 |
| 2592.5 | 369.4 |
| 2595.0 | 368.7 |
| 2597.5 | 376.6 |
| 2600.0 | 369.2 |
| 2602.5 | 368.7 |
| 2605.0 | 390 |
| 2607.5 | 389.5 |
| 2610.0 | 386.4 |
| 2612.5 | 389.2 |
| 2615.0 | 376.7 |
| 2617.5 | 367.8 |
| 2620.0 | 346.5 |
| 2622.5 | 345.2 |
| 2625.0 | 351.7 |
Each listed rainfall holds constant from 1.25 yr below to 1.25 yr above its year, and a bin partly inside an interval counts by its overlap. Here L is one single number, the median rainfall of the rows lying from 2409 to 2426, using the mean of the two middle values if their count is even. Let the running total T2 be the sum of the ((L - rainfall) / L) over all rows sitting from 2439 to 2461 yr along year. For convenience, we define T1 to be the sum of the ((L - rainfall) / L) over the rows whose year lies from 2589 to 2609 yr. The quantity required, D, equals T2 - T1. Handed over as -0.6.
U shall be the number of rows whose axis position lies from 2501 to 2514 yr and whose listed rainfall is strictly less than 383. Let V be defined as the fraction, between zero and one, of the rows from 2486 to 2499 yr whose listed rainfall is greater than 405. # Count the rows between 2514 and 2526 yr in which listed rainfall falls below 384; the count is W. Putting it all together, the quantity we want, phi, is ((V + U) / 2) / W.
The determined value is 0.35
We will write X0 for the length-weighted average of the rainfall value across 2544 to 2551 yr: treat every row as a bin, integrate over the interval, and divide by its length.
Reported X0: 362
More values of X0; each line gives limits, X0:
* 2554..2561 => 379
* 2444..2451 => 424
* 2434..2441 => 418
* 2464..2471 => 389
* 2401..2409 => 414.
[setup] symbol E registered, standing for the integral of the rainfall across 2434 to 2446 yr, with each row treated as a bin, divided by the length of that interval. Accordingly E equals 423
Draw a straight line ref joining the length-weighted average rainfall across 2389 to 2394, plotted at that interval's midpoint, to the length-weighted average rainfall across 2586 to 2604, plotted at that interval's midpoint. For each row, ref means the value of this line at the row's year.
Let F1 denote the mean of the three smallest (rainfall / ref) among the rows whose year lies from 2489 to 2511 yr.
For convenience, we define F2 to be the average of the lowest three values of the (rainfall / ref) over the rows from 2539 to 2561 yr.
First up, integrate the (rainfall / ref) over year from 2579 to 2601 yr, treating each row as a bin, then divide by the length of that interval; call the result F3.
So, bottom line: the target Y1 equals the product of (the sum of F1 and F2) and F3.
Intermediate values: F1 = 1.02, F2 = 0.95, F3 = 1.00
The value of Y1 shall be 1.98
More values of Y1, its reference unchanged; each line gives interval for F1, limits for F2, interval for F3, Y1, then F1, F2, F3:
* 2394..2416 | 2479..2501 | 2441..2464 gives 2.16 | 1.04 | 1.03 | 1.04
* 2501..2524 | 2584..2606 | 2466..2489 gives 2.03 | 1.01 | 0.99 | 1.02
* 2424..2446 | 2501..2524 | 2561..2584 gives 2.13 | 1.05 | 1.01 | 1.03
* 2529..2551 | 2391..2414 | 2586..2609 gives 2.00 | 0.95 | 1.03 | 1.01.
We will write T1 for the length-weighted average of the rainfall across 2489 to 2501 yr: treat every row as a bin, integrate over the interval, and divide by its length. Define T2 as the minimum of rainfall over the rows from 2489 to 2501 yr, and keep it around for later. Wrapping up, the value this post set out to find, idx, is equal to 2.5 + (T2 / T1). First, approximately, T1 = 404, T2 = 387.6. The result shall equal 3.46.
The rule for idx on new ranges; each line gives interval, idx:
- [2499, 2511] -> 3.47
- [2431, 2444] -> 3.48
